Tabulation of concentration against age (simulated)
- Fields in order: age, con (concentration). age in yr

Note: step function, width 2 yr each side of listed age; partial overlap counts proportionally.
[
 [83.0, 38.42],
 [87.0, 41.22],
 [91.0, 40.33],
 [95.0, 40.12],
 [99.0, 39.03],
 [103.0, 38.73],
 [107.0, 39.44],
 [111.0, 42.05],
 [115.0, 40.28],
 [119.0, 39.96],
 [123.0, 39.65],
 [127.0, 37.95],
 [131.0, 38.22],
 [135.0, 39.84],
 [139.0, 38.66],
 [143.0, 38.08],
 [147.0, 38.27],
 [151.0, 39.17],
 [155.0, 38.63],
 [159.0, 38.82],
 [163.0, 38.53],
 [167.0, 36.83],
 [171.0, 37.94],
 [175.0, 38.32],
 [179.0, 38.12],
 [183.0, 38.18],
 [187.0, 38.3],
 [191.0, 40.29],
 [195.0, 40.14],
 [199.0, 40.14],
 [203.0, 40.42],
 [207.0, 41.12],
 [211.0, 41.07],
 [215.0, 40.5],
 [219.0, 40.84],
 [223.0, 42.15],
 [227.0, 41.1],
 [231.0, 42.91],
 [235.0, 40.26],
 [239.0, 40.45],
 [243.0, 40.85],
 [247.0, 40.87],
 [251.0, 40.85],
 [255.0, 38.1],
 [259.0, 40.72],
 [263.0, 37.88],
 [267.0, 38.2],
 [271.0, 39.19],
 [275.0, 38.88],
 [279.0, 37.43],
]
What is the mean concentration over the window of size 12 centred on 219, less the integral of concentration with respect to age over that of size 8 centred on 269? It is -268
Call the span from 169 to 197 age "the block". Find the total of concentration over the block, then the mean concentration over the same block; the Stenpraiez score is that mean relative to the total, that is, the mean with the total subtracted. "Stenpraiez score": -233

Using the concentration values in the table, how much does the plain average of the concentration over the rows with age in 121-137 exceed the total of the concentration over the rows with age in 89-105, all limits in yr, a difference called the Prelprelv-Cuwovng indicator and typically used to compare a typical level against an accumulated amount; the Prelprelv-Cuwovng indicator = -119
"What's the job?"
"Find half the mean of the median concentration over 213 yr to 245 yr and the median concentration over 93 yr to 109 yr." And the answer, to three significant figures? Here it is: 20.0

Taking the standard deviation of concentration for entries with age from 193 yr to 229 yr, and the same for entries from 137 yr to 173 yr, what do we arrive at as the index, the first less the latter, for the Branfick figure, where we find 0.0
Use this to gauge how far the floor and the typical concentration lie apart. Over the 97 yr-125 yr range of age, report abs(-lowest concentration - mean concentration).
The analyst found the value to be 79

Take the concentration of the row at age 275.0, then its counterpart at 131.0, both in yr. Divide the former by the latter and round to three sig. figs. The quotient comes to 1.02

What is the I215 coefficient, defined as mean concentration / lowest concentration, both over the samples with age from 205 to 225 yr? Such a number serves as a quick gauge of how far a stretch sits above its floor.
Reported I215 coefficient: 1.02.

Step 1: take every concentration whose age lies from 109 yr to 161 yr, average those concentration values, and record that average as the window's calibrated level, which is 39.2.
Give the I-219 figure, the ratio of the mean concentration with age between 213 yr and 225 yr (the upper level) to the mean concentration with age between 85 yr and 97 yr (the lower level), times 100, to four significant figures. 101.5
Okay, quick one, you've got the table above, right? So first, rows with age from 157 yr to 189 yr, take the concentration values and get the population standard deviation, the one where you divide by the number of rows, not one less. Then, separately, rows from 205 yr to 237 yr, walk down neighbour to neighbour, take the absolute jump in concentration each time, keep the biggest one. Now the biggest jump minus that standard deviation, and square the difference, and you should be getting 4.4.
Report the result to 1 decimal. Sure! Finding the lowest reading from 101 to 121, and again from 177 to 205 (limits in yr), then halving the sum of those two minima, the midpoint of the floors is 38.4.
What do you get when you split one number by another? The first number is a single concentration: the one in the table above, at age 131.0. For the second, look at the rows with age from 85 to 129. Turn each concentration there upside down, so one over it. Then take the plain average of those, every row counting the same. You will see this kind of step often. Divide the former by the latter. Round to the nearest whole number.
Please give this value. 1523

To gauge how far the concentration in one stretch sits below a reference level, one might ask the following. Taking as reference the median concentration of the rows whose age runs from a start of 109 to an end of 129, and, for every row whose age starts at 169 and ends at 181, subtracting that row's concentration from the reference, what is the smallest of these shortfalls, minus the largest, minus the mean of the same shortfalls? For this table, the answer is -2.2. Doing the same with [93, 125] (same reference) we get -3.4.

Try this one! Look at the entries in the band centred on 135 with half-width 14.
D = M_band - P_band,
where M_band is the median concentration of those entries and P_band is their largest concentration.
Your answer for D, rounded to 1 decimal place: -1.6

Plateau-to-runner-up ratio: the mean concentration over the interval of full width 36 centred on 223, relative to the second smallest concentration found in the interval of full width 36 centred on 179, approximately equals 1.08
